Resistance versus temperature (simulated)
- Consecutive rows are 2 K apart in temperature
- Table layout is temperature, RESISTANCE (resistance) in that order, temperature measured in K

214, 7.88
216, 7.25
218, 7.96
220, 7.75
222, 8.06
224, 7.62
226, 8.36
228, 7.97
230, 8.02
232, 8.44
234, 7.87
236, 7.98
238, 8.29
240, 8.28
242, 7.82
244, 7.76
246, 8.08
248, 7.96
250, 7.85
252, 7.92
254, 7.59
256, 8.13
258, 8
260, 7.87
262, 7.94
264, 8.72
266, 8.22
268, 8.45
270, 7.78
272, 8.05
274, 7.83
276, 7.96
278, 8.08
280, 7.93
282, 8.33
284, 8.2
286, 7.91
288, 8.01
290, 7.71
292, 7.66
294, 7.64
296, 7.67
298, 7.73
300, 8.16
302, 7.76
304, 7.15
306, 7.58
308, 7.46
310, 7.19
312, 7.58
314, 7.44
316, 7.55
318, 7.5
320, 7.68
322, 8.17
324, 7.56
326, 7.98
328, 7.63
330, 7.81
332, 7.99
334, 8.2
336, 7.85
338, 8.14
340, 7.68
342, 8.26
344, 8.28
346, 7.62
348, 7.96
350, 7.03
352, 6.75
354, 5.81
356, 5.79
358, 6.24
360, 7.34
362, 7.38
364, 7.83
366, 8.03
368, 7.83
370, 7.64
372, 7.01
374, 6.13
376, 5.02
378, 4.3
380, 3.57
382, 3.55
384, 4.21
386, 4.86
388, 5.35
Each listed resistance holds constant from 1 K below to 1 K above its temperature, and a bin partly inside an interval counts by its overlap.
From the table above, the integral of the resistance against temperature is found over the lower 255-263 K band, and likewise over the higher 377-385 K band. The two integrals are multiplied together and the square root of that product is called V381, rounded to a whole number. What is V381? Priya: 45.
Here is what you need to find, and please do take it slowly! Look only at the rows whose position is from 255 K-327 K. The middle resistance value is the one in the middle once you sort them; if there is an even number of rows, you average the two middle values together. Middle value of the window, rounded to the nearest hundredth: 7.85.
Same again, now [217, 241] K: 8.00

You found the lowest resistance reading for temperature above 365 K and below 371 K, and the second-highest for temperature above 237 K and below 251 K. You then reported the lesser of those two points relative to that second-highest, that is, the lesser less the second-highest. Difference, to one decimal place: -0.6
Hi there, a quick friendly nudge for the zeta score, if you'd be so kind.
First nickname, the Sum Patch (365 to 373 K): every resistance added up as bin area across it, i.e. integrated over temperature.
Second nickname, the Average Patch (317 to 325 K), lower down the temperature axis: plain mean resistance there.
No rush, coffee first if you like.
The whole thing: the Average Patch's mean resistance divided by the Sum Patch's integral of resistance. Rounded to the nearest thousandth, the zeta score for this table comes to 0.127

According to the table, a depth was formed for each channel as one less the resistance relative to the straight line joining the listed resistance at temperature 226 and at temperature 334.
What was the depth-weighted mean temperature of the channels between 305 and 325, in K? 313.8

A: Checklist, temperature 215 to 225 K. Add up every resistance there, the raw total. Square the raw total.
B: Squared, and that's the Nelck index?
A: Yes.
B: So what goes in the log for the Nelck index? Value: 1493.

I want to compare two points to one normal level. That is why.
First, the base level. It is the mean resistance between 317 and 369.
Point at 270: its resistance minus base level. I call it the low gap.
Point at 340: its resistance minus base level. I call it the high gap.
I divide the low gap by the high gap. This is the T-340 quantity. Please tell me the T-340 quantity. 1.8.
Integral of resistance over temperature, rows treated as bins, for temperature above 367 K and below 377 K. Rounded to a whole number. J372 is 67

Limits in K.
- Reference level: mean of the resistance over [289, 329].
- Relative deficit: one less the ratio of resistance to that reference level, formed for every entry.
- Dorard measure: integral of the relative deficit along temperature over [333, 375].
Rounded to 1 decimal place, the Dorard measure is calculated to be 1.5 K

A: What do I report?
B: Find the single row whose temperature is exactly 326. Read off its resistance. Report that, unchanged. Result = 7.98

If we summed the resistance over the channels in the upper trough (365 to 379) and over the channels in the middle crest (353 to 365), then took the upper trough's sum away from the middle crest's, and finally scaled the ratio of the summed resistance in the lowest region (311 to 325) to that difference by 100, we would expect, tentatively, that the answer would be -960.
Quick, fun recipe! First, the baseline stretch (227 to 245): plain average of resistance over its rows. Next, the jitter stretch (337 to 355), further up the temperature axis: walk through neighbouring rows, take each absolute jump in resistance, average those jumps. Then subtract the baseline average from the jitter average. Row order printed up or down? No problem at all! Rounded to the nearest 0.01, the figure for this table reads -7.52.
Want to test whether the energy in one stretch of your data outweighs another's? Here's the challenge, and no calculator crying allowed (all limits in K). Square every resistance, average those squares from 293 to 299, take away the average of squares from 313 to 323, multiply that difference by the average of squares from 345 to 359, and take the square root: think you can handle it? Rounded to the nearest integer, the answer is 2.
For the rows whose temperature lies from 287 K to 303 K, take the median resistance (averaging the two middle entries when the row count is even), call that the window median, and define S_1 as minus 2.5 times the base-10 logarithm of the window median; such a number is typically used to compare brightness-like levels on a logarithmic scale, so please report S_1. -2.22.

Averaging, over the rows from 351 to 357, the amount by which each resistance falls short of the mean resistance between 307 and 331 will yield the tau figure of 1.51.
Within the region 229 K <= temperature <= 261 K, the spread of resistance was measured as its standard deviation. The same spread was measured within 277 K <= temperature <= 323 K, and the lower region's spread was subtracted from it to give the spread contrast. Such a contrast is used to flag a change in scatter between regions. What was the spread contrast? 0.10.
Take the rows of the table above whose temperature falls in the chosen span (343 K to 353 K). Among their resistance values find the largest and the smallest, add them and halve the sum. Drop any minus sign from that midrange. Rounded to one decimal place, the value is 7.5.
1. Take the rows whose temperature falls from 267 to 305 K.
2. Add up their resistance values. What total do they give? 150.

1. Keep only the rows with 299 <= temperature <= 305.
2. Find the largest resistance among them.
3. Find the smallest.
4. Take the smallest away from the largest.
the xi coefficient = 1.01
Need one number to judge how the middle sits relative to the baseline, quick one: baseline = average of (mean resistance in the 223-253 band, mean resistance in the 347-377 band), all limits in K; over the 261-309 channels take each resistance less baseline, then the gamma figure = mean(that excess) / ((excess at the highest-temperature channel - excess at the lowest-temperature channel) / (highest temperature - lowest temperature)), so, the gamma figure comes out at -43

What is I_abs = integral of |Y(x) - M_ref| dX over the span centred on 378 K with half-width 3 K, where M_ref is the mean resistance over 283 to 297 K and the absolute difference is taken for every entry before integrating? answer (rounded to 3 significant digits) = 21.2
